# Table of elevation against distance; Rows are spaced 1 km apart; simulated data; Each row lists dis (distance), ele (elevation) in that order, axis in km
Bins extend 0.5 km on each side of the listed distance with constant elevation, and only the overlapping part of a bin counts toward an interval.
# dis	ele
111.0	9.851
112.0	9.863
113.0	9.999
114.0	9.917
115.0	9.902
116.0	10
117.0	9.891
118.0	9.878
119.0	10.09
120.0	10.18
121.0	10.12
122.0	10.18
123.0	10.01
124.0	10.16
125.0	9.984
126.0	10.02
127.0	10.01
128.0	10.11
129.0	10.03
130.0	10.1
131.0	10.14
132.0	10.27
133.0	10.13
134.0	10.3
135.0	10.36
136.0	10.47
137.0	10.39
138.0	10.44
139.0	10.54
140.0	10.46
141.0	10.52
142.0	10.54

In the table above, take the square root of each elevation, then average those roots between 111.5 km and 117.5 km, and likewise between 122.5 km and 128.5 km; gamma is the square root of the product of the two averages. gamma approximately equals 3.16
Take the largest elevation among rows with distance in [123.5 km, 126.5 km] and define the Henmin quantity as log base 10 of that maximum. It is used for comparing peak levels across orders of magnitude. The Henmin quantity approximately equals 1.01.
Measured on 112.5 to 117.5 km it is 1.00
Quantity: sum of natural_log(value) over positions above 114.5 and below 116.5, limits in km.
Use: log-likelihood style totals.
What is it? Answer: 4.60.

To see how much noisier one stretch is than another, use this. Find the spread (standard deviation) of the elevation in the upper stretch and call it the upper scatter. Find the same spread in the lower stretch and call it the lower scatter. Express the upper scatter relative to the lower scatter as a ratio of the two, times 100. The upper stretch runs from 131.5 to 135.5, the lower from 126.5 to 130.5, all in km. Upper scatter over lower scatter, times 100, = 195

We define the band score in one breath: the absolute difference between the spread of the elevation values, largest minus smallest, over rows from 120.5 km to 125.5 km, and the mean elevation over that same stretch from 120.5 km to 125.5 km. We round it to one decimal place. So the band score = 9.9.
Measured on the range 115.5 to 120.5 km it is 9.7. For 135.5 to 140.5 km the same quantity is 10.3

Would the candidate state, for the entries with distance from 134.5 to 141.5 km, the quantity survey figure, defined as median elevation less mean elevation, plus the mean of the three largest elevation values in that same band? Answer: 10.52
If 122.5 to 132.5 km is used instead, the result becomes 10.17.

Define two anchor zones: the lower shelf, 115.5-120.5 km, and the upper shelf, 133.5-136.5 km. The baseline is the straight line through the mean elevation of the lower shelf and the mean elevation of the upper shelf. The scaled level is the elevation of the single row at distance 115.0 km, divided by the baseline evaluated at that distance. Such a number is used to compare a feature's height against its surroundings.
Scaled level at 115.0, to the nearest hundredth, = 1.00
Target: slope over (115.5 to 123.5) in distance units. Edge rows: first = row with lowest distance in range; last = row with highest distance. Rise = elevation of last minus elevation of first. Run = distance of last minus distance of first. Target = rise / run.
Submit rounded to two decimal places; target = 0.00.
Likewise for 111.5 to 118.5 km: 0.00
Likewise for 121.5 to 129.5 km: -0.02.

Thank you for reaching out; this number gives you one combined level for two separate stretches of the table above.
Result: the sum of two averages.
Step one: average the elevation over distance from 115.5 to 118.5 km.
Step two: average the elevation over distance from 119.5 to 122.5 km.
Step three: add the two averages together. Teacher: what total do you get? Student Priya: 20.1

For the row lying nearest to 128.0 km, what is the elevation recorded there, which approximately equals 10.11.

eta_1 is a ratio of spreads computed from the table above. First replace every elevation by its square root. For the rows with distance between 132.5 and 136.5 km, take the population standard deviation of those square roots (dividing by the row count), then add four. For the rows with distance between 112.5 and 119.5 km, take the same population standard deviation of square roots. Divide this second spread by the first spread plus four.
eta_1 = 0.0028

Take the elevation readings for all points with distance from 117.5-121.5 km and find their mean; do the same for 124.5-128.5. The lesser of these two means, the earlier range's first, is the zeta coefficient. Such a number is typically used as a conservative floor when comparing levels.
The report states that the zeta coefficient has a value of 10.0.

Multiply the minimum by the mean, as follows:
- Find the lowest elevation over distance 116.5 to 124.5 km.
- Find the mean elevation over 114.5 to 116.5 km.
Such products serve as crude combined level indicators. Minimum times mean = 98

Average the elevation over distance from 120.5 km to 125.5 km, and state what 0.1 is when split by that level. 0.0099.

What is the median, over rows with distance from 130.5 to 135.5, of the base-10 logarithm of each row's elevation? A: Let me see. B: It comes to 1.012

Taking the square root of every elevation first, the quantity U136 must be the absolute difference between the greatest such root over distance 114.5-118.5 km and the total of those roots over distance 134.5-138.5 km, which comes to 9.75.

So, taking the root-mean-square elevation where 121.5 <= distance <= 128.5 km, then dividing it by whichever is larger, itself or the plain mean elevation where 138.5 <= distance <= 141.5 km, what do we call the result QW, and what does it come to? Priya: 0.958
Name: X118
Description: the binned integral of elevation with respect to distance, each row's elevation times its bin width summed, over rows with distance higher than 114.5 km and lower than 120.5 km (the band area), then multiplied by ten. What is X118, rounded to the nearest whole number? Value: 599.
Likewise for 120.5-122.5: 203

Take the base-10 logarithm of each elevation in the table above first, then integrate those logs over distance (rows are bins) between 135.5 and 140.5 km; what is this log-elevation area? 5.10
